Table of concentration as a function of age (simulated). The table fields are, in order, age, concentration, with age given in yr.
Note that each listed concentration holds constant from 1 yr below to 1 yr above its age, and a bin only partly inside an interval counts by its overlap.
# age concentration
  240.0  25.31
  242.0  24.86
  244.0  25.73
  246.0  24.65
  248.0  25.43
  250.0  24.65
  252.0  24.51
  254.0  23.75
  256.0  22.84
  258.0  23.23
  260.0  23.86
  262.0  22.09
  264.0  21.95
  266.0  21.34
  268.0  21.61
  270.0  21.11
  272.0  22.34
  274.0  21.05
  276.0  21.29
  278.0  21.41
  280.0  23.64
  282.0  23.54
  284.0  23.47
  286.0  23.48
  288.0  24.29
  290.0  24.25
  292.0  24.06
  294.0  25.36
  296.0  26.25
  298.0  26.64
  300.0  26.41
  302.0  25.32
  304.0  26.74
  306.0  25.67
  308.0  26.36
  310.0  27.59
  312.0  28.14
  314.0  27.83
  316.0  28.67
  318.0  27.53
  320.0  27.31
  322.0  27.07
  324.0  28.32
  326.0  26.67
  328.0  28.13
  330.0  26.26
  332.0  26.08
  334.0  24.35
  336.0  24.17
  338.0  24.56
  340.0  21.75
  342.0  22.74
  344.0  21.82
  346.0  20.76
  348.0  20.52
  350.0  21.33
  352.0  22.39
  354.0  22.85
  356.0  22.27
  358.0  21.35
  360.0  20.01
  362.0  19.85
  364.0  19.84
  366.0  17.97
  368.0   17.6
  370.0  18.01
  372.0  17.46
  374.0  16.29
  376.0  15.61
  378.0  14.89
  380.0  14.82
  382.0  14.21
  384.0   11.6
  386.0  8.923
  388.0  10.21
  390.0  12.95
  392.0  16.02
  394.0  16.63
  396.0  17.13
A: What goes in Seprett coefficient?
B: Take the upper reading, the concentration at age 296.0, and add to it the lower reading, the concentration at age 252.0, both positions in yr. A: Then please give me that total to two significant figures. 51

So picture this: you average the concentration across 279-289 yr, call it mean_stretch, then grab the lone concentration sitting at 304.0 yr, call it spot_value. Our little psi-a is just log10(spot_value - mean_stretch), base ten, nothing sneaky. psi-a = 0.49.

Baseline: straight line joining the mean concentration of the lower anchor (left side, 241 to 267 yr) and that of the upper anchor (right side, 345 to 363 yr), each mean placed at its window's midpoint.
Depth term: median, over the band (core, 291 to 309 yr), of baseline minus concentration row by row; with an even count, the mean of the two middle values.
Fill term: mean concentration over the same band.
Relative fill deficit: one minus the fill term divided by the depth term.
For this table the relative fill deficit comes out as 8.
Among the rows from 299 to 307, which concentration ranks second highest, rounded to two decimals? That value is 26.41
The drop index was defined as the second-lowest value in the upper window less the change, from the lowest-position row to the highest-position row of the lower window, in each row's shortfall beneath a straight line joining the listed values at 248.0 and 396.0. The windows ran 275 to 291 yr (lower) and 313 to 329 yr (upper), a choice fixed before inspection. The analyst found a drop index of 30.8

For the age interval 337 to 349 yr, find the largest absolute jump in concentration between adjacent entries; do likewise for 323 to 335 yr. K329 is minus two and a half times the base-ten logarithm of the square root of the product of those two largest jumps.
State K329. -0.9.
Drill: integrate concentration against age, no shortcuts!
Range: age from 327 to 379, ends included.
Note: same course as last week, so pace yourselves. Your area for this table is 1098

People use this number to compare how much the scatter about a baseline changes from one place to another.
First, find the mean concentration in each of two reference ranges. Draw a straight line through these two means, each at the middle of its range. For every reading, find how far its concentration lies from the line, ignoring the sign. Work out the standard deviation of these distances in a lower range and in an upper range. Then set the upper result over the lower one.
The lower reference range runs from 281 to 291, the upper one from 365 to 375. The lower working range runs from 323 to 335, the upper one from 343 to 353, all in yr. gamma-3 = 0.7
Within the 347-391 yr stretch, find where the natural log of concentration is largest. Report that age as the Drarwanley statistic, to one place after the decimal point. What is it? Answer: 354.0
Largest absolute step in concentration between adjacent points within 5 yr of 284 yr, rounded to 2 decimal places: 0.81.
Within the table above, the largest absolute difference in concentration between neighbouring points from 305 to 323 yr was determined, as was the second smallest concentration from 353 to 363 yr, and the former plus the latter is 21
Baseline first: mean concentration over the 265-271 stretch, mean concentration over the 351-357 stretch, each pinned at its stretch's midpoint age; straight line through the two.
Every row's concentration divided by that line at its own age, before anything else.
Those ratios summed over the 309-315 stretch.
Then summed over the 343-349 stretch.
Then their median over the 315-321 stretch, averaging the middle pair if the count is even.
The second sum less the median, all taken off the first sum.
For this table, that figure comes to 2.2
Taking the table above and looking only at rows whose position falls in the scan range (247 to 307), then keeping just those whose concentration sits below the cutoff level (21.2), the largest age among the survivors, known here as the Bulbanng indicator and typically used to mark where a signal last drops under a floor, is 274.0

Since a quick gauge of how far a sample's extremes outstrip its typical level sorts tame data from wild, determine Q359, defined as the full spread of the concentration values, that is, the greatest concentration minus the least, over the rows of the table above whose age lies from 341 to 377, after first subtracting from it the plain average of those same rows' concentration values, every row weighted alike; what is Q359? -12.7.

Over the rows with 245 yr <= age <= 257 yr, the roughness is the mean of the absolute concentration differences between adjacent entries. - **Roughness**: 0.67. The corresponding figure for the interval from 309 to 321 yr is 0.61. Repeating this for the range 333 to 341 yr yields 1.13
